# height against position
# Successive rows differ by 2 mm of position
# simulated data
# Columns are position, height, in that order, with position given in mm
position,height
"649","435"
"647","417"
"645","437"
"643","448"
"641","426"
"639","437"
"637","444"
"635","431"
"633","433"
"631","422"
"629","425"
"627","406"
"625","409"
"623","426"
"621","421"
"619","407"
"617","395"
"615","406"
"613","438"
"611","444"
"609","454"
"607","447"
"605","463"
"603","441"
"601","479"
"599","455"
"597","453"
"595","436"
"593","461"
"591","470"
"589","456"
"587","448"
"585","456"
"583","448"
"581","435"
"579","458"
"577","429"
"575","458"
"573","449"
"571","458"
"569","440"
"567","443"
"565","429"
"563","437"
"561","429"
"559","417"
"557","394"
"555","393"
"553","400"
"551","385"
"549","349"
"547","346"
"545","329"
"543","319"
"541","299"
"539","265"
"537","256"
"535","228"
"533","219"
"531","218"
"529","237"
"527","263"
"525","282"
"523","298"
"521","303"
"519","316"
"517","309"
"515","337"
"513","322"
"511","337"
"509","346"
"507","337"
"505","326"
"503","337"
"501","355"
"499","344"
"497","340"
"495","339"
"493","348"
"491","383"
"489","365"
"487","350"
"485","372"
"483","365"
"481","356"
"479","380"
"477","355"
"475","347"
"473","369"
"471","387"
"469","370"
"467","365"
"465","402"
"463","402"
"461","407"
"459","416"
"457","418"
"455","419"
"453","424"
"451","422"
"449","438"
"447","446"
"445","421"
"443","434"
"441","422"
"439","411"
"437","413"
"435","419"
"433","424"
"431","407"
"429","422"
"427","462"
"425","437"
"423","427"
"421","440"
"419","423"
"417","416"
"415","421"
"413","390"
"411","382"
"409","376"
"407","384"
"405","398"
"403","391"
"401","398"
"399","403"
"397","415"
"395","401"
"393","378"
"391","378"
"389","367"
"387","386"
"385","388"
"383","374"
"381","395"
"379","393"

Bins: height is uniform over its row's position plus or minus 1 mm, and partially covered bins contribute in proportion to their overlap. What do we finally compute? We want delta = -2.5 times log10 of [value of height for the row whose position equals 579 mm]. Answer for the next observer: -6.65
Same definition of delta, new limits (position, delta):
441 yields -6.56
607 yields -6.63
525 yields -6.13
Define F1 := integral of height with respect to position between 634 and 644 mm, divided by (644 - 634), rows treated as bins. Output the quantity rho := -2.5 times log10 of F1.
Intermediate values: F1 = 437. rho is -6.60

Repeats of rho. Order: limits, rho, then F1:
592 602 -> -6.65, 457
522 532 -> -6.04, 260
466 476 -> -6.41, 368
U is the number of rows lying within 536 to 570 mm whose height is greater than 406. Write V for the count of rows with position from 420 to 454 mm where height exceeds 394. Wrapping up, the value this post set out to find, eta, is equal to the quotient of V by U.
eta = 2.8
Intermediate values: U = 6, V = 17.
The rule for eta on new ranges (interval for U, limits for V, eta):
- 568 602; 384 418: 0.4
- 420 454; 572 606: 1.0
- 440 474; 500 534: 0.0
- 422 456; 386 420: 0.5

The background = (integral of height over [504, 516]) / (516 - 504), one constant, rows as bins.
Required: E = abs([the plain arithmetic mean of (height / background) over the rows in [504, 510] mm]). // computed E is 1.01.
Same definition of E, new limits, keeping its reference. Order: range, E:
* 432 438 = 1.25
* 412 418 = 1.22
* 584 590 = 1.36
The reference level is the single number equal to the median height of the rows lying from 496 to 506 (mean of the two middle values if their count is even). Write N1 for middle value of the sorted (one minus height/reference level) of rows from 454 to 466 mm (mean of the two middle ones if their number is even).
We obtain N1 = -0.21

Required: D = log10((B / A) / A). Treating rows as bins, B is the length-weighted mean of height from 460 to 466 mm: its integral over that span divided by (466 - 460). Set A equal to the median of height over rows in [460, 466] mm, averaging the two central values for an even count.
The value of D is -2.60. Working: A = 402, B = 404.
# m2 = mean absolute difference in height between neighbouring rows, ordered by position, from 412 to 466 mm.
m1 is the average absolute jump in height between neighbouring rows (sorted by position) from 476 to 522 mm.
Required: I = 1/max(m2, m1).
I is 0.0696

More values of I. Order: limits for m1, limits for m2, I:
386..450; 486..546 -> 0.0682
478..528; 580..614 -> 0.0705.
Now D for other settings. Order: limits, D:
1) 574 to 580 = -2.67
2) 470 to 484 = -2.56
